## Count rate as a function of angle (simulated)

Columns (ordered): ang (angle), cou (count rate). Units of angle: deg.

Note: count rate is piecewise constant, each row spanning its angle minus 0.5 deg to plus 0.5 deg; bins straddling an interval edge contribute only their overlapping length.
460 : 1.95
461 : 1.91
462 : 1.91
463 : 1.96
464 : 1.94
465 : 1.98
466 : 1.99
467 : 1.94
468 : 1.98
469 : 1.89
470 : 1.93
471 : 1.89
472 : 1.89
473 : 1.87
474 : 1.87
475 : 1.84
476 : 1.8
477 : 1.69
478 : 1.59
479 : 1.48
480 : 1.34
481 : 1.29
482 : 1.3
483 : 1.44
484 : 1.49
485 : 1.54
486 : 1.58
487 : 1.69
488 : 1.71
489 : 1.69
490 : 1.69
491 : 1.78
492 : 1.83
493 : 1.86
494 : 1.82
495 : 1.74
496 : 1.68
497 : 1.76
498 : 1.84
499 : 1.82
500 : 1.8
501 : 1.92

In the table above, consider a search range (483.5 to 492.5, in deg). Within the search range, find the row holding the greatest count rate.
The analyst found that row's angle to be 492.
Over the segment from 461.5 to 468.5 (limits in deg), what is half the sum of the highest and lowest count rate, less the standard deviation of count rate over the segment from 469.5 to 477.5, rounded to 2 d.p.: 1.88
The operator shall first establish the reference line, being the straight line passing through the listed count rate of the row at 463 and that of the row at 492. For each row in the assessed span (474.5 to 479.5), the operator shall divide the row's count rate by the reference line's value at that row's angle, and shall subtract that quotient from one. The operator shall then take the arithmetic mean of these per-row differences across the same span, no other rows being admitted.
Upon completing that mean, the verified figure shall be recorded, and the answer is 0.11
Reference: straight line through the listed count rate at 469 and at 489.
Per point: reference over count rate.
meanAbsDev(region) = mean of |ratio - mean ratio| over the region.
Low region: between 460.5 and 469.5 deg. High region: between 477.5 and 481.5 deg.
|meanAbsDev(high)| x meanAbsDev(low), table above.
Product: 0.0018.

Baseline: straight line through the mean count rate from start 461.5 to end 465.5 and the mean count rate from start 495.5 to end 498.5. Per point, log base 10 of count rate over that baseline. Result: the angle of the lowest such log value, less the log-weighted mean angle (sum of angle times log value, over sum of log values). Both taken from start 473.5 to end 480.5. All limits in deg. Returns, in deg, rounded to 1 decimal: 1.3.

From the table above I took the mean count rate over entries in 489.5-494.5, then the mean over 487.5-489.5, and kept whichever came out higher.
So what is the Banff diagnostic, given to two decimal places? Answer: 1.80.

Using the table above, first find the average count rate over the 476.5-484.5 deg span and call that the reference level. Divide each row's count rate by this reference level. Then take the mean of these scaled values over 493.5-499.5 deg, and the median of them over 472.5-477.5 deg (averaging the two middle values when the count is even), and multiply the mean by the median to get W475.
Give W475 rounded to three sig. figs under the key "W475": 1.55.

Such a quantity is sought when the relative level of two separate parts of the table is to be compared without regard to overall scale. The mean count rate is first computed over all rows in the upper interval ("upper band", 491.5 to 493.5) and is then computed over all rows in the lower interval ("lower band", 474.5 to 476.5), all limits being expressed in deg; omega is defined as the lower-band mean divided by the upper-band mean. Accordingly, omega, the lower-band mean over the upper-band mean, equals 0.99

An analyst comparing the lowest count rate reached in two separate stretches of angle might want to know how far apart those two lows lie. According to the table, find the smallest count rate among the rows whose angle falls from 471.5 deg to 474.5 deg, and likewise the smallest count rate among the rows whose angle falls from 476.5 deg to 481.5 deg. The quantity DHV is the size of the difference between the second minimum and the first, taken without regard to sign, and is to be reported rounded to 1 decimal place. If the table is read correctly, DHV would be 0.6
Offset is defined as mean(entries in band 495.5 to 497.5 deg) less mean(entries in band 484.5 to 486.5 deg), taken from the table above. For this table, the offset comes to 0.16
